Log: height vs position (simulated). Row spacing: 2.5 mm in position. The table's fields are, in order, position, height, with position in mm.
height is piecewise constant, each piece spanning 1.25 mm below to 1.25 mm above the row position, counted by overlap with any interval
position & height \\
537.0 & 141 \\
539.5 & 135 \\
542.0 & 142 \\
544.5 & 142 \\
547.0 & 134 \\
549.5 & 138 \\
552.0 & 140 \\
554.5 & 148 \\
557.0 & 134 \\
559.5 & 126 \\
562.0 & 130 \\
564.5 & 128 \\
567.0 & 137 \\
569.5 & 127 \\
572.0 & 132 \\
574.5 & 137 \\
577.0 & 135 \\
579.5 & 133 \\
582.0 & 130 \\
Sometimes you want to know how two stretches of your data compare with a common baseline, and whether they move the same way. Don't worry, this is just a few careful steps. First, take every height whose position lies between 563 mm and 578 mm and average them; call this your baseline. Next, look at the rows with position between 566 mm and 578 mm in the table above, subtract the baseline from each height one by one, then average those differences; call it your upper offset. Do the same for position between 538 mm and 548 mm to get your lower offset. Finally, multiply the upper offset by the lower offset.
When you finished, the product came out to 5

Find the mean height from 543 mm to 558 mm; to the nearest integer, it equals 139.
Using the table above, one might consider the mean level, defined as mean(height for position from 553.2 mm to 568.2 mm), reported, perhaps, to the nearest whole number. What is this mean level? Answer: 134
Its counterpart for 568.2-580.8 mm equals 133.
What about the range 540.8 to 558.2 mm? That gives 140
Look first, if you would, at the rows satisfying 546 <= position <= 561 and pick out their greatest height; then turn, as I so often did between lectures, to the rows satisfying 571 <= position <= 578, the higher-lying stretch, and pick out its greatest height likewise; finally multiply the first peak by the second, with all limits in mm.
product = 20276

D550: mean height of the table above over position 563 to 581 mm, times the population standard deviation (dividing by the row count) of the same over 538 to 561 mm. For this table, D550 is 791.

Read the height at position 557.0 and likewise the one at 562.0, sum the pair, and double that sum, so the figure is 528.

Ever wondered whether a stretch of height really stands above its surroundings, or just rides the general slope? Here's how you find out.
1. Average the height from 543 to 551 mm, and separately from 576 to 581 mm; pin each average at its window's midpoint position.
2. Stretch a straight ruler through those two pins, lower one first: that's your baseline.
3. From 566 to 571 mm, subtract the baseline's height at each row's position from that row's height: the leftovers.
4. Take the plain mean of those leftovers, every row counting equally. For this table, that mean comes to -3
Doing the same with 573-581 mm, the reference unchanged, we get 1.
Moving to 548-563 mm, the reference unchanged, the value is -1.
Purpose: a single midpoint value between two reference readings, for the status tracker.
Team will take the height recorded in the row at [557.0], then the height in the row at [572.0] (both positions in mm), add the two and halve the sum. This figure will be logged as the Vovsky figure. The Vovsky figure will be 133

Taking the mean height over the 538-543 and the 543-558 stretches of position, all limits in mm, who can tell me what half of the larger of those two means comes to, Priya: 69.7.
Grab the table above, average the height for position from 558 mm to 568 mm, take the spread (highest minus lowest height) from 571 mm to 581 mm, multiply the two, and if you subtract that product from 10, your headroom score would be -641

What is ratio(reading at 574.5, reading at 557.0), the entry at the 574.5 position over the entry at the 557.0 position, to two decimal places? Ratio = 1.02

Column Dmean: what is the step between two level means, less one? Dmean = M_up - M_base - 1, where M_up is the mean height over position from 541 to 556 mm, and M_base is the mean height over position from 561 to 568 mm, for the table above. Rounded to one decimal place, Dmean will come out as 8.0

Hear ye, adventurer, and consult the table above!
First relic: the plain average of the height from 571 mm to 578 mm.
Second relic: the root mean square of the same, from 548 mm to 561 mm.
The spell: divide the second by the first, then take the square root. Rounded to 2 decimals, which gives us 1.01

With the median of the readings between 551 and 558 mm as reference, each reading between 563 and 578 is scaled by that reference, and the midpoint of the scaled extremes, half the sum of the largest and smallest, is 0.94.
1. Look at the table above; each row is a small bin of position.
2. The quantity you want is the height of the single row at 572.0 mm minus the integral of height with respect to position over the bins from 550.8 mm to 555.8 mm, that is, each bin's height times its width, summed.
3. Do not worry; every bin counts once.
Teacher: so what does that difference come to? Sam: -588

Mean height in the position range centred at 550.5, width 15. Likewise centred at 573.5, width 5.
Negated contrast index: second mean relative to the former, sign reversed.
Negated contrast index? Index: -0.965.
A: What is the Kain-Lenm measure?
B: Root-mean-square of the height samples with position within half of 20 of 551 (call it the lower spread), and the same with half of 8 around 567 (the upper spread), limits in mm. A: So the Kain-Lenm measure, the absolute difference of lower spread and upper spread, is 7.4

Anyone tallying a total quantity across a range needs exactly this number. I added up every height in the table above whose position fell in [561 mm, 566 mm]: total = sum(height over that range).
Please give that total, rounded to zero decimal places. 258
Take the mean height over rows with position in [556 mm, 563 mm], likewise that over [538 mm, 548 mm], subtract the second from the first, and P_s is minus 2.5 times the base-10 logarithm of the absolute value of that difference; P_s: -2.3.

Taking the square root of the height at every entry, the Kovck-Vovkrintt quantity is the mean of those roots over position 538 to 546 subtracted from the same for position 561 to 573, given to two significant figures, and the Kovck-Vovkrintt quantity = -0.38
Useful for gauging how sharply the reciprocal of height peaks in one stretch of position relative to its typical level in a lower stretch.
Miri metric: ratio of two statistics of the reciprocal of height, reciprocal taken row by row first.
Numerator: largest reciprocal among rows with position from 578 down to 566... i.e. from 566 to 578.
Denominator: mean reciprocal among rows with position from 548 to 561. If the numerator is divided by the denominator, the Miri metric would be 1.08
